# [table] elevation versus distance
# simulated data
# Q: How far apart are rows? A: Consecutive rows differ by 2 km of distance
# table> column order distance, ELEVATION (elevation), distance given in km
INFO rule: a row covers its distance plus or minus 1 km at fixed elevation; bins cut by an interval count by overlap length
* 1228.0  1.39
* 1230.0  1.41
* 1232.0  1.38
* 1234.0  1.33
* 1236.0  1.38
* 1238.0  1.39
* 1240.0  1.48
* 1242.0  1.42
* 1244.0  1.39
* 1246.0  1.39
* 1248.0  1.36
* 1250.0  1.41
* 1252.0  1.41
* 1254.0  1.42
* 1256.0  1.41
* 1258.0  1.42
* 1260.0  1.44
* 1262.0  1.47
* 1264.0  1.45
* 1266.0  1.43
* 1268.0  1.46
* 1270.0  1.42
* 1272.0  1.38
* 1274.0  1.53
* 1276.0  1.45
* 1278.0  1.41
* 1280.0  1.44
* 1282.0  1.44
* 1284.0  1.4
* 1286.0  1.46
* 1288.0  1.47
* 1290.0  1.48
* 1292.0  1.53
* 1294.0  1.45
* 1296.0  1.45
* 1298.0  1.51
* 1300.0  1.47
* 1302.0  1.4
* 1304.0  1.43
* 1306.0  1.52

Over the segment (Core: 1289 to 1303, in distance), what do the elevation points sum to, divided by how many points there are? 1.47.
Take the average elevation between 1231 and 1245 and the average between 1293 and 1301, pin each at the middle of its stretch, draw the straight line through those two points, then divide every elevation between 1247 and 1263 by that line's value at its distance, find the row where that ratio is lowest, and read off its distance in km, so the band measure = 1248.0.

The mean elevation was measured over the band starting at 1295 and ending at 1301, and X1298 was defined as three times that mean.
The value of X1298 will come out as 4.43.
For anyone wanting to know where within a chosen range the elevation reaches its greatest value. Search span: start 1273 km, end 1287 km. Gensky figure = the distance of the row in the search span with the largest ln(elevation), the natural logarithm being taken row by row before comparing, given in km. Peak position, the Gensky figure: 1274.0 km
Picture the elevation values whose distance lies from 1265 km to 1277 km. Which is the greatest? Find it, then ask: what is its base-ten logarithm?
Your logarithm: 0.185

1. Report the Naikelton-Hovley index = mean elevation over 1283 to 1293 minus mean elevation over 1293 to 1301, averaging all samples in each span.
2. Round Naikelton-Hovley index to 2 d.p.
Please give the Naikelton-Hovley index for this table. 0.00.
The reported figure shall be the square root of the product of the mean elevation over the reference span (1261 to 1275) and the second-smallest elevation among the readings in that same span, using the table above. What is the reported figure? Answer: 1.434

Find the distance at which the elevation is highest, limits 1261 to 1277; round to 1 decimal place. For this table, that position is 1274.0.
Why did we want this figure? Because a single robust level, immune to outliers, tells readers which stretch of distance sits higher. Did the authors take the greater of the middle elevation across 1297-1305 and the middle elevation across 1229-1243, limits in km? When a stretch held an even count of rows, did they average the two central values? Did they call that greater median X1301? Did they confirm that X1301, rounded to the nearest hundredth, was 1.45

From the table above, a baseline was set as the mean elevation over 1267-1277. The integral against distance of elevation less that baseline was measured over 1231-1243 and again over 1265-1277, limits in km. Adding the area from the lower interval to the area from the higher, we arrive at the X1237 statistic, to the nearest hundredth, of -0.65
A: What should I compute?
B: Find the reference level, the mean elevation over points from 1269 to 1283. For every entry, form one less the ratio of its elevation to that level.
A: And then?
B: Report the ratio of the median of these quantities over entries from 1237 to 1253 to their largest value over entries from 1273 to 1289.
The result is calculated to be 1.0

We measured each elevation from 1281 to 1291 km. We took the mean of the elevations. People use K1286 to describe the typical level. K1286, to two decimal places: 1.45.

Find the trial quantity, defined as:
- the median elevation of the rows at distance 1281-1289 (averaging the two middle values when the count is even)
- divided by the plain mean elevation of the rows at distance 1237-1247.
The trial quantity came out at 1.03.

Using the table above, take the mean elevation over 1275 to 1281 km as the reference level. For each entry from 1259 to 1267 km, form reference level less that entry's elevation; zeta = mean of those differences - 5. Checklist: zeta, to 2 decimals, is -5.01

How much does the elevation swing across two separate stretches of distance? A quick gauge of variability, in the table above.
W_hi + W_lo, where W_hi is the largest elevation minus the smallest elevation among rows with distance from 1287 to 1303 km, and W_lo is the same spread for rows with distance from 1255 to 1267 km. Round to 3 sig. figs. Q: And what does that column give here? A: 0.190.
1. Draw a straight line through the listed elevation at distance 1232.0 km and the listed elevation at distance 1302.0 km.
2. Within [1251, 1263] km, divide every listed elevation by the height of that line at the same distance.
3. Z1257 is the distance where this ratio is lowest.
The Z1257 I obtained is 1256.0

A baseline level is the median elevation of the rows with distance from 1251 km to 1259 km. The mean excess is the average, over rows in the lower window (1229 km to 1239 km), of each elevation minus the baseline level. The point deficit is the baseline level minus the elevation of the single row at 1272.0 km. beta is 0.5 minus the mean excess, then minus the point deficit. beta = 0.502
